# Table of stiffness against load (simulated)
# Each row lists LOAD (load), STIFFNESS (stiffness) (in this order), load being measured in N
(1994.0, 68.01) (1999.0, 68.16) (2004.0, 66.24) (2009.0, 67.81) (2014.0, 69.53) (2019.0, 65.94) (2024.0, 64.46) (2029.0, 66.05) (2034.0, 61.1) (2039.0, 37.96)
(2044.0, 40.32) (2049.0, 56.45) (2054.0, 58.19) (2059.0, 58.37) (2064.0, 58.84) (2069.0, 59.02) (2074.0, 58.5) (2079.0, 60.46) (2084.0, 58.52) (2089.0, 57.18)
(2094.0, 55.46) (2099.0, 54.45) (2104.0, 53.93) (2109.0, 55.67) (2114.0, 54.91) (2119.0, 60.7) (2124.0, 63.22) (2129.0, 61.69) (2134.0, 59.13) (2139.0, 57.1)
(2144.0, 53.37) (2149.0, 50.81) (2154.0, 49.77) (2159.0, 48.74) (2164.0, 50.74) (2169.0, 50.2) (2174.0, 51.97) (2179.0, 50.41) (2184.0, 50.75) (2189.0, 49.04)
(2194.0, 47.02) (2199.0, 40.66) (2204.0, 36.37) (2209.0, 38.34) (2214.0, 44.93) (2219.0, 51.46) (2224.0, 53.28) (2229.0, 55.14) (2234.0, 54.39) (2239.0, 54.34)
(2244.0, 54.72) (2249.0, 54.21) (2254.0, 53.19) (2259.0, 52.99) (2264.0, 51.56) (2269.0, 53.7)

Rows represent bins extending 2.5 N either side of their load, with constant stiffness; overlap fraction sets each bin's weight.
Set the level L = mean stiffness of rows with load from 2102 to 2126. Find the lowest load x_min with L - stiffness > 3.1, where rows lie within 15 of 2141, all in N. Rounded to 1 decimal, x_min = 2144.0 N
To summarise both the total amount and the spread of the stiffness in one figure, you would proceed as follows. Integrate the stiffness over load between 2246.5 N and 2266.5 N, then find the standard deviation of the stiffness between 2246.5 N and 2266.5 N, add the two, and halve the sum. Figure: 530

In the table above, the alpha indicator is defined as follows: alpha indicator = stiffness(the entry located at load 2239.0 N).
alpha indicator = 54.34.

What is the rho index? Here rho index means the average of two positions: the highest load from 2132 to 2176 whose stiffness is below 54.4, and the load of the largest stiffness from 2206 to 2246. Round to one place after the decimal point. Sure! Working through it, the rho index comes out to 2201.5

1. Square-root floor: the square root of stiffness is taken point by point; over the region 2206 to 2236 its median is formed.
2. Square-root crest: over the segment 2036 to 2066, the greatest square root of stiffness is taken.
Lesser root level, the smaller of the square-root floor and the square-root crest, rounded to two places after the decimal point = 7.24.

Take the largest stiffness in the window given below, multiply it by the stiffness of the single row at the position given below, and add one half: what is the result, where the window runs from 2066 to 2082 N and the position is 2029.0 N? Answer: 3994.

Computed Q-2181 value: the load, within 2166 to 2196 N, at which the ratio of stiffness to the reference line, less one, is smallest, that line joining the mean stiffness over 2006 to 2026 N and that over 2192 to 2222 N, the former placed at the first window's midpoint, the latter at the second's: 2169.0 N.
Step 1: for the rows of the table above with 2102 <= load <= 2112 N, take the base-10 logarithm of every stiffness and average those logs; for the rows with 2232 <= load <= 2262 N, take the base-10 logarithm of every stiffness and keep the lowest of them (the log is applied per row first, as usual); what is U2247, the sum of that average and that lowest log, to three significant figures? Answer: 3.46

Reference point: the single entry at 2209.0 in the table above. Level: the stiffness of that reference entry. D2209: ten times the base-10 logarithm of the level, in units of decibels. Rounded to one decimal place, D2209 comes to 15.8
